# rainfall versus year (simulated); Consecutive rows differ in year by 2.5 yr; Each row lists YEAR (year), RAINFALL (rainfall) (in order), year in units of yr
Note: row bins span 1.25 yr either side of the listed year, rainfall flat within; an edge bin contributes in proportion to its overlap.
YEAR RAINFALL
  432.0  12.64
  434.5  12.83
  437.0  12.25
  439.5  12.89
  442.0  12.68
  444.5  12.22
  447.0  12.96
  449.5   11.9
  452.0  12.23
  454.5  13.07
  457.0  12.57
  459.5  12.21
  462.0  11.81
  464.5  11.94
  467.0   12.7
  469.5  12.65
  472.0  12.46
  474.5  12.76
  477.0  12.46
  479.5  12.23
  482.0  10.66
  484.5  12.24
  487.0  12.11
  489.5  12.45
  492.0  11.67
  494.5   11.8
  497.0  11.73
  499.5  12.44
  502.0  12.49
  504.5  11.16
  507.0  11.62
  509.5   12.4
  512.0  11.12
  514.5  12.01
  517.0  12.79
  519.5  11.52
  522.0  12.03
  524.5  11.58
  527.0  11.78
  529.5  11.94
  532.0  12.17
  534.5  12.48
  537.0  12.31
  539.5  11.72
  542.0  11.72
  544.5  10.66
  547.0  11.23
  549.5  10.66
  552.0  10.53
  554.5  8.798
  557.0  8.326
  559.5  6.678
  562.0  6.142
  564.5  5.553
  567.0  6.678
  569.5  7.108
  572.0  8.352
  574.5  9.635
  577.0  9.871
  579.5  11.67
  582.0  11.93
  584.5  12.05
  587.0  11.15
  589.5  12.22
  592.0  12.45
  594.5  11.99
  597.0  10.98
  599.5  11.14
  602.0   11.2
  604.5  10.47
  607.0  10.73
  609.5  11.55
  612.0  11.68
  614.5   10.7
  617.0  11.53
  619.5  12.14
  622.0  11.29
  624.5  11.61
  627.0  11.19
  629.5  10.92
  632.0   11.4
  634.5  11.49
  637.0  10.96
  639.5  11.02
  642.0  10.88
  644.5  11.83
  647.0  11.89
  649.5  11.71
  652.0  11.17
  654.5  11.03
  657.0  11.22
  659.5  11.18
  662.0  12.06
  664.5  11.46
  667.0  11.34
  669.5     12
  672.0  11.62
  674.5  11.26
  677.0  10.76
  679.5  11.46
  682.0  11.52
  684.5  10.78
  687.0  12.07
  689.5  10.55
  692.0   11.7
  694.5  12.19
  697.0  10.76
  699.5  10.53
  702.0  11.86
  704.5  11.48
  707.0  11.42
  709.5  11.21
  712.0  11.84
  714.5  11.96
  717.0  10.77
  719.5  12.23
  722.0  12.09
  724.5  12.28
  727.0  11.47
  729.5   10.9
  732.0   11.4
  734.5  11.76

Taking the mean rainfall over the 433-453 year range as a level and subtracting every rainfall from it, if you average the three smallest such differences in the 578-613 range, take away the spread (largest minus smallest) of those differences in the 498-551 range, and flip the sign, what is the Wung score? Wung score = 1.9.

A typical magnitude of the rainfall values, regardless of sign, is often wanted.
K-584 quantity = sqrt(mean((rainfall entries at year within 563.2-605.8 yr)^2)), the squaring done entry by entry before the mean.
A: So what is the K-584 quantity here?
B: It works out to 10.5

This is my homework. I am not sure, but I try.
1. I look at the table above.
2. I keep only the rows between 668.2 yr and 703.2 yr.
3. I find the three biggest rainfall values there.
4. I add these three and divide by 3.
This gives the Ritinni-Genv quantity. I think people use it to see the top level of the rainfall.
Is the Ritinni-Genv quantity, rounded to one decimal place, 12.1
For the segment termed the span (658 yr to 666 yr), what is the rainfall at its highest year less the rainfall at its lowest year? 0.3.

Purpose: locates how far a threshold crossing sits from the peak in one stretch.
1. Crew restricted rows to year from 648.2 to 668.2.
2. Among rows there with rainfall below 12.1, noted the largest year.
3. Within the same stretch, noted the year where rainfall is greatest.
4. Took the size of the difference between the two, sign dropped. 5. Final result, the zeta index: 5.0 yr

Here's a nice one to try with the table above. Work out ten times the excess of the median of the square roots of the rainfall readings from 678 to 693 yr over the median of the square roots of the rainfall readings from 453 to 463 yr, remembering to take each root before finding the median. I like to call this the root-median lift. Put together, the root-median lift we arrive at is -1.3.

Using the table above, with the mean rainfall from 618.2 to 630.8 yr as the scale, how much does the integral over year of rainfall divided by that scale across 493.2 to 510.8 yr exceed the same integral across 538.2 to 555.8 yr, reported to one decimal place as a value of 1.8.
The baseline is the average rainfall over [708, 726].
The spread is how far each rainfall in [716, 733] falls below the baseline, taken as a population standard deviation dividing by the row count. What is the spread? 0.6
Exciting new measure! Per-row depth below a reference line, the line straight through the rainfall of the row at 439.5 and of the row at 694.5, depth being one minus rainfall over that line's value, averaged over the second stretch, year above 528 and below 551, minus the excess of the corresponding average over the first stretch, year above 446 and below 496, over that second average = 0.11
